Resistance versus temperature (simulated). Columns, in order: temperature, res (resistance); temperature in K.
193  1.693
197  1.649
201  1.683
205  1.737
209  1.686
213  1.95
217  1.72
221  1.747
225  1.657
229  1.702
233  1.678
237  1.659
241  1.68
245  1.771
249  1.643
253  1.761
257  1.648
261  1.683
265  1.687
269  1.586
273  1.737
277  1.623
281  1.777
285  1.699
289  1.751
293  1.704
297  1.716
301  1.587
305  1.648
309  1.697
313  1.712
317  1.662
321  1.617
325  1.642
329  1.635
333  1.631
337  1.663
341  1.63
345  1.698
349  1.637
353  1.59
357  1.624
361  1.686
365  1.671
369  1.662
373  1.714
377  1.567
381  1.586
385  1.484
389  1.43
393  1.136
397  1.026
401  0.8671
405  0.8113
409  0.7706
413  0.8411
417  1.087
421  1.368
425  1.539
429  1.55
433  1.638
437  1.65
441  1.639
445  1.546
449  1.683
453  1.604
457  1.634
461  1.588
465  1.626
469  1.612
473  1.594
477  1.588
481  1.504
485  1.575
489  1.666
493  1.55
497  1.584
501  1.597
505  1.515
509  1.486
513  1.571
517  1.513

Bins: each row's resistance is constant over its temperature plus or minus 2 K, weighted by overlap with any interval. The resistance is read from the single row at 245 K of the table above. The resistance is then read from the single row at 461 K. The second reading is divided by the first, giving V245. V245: 0.90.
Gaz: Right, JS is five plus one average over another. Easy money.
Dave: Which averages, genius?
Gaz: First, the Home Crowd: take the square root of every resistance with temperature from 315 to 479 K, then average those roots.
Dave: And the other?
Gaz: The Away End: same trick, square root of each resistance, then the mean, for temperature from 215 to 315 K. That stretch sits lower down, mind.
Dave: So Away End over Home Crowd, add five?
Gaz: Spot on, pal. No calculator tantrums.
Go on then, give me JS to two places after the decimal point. 6.07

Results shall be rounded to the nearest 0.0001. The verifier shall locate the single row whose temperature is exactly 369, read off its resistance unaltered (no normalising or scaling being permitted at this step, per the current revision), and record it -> 1.6620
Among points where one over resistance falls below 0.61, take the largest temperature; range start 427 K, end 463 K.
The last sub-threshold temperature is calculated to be 449 K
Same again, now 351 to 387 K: 373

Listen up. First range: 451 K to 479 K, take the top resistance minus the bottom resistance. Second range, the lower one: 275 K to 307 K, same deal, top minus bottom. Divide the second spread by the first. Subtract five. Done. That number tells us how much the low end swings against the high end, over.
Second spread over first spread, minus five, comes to -0.9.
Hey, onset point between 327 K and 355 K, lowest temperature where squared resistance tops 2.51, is 329 K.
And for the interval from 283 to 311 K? 285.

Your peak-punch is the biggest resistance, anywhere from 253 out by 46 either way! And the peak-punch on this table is 1.95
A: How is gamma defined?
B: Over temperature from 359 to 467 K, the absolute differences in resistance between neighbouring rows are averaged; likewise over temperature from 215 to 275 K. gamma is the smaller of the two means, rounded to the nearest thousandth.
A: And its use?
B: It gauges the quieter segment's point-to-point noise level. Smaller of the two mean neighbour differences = 0.069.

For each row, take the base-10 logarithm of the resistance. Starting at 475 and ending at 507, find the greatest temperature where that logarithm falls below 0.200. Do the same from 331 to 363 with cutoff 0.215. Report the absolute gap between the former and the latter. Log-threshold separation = 148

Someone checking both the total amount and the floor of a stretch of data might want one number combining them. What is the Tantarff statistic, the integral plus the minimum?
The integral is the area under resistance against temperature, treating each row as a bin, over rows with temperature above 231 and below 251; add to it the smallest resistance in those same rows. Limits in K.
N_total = 35.4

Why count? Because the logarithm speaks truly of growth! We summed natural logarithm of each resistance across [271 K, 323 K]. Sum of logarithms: 6.8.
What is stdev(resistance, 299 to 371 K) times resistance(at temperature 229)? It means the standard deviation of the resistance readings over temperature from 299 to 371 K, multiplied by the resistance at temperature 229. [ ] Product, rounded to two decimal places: 0.06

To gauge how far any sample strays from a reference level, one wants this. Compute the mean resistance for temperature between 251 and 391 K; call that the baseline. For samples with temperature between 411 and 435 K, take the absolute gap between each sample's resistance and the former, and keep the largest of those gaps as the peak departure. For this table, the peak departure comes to 0.8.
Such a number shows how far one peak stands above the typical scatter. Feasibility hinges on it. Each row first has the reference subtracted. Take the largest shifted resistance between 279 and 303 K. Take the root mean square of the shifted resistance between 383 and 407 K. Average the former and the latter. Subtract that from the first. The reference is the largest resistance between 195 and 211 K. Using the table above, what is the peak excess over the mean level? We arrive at -0.31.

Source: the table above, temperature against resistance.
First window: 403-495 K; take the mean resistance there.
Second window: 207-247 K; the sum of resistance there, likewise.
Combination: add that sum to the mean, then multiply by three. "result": 56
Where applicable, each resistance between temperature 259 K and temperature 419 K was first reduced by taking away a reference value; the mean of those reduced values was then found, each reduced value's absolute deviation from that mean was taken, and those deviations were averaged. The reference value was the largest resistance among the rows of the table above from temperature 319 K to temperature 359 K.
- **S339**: 0.21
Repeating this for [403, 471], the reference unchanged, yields 0.26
